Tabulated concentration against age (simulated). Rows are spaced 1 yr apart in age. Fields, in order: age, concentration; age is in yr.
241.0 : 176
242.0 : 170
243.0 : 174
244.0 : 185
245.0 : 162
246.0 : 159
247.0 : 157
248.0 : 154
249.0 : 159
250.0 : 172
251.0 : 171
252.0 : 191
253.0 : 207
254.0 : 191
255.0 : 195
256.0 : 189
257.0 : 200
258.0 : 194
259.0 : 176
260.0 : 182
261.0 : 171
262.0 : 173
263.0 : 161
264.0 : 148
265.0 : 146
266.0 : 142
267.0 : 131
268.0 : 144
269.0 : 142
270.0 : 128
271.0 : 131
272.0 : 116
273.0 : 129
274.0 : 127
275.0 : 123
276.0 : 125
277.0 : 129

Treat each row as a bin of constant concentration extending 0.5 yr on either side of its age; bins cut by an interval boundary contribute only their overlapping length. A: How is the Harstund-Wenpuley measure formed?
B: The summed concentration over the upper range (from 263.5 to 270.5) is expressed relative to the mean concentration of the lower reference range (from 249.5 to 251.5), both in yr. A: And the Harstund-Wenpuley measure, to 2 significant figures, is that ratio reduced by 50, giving -44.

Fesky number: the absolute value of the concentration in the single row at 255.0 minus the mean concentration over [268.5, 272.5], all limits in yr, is 66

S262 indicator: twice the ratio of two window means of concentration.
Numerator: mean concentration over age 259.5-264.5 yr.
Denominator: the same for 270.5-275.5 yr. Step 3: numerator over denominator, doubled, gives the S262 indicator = 2.7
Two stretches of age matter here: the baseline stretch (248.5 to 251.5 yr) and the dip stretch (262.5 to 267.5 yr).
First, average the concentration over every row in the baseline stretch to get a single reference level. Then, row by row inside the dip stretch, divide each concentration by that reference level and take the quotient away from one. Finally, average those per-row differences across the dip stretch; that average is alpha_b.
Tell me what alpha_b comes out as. 0.13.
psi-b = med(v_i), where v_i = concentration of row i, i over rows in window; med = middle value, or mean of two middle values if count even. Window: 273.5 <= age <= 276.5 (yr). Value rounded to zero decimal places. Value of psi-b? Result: 125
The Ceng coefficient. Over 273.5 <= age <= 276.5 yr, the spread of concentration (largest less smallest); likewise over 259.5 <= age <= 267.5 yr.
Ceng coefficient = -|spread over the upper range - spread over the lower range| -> -47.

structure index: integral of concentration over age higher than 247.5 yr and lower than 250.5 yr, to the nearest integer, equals 485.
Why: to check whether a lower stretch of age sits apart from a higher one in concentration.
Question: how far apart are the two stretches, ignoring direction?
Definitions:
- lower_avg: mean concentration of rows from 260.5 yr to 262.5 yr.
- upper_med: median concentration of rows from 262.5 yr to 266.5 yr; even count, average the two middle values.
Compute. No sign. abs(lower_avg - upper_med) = 25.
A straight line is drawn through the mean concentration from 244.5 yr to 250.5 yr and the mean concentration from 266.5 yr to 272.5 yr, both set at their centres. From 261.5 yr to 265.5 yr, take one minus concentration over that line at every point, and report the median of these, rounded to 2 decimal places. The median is -0.11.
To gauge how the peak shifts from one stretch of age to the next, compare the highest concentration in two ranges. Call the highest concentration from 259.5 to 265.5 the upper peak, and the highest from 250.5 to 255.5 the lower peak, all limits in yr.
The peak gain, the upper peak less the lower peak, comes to -25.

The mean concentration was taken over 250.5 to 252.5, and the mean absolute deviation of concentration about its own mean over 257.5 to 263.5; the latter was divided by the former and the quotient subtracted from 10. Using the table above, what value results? 9.956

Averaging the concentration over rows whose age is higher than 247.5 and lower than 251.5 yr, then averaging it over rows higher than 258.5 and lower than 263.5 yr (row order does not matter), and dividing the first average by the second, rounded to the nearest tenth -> 1.0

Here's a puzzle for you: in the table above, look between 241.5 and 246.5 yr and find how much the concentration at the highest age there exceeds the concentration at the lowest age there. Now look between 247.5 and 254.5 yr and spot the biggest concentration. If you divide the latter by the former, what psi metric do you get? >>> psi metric -19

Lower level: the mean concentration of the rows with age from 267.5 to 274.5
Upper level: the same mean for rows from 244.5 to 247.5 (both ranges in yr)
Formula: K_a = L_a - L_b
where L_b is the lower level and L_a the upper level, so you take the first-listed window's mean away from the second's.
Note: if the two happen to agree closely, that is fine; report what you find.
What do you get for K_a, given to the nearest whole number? 28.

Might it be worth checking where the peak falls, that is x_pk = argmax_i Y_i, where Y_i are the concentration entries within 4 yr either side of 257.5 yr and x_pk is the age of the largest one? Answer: 257.0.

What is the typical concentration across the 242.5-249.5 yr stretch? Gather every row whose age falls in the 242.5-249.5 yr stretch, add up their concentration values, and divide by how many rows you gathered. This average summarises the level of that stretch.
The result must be 164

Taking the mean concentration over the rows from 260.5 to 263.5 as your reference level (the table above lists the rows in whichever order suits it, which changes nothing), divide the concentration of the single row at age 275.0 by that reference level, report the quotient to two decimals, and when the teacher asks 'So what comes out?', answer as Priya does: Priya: 0.73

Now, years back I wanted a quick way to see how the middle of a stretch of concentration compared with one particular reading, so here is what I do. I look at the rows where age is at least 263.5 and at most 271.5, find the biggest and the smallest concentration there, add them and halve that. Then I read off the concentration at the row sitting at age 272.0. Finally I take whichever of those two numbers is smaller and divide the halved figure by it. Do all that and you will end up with 1.19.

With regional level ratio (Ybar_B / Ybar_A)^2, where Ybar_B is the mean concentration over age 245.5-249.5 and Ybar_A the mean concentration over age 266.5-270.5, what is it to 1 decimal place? 1.3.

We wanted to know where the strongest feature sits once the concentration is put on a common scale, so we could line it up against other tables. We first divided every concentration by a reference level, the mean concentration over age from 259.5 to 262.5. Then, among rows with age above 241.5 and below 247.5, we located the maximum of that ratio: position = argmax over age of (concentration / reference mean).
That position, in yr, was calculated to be 244.0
